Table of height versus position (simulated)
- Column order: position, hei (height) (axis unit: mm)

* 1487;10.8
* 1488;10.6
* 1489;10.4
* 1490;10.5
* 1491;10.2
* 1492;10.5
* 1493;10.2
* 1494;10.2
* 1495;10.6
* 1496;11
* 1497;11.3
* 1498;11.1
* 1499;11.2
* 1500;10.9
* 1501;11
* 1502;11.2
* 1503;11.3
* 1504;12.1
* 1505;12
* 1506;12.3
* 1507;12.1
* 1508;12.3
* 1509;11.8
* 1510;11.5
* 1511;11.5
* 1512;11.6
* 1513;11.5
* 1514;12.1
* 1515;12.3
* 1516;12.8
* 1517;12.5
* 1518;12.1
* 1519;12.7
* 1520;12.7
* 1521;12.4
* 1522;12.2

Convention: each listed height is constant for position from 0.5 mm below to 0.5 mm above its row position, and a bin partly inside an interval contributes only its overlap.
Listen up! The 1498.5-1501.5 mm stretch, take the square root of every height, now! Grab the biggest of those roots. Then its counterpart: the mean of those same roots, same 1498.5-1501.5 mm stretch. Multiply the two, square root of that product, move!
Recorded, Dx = 3.33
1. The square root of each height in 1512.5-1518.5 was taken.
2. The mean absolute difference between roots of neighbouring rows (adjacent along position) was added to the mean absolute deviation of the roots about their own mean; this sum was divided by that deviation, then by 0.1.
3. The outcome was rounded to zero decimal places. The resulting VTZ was 23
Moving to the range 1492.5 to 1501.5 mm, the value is 17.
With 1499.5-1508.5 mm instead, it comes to 15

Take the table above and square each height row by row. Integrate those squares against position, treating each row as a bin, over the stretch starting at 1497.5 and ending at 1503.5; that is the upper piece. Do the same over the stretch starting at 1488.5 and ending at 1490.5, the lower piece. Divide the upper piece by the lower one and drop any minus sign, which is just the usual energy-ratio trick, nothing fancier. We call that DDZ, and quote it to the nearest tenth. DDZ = 3.4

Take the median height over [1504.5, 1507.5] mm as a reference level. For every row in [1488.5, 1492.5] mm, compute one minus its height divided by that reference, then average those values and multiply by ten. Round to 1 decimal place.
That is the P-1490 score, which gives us 1.4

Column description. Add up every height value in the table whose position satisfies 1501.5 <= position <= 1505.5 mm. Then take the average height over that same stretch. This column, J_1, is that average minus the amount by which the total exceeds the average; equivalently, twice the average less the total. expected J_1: -23.3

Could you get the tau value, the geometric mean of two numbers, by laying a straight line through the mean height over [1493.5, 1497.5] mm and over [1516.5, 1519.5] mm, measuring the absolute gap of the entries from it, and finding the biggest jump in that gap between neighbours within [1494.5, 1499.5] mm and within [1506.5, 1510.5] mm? 0.40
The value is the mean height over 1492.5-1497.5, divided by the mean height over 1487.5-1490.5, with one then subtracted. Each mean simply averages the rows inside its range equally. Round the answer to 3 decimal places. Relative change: 0.015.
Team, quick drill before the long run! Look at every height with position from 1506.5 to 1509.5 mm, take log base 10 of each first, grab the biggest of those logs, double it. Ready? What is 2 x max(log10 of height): 2.18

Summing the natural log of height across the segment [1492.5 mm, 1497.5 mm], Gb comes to 11.8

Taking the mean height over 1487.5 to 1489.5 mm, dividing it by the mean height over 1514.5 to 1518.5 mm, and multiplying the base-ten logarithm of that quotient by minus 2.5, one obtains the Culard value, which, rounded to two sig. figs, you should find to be 0.18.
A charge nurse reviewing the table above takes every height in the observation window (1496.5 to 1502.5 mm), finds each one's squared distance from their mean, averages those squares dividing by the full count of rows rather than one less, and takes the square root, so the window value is 0.134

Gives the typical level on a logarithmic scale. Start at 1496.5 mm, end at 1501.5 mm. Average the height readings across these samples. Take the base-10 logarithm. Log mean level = 1.045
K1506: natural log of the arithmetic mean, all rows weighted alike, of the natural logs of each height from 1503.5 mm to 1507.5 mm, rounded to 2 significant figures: 0.91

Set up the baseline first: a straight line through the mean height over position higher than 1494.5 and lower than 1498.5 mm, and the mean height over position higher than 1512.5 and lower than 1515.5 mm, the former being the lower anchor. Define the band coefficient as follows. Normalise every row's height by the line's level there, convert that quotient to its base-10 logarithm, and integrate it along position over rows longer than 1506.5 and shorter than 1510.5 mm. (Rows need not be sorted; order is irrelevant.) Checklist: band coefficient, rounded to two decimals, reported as 0.04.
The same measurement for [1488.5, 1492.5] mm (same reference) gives -0.04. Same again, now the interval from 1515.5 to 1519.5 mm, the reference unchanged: 0.05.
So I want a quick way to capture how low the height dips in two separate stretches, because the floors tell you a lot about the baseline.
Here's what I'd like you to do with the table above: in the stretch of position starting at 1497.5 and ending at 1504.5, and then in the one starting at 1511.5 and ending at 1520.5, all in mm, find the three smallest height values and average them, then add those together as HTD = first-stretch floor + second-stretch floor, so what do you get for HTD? 22.7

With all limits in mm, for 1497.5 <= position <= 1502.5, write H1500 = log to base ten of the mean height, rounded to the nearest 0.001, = 1.045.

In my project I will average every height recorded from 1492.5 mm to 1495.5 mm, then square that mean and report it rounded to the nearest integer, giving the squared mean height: 107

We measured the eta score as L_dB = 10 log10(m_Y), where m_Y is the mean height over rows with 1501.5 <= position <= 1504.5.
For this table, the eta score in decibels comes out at 10.6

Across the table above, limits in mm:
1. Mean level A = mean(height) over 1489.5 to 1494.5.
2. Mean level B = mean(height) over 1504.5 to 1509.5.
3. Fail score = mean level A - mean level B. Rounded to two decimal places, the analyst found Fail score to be -1.78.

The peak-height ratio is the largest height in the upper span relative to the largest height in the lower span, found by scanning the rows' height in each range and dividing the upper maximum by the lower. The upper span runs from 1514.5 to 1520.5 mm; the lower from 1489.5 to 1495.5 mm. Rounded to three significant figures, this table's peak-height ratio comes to 1.21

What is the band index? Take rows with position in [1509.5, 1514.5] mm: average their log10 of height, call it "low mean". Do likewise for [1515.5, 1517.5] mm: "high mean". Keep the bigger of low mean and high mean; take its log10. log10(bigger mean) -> 0.042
